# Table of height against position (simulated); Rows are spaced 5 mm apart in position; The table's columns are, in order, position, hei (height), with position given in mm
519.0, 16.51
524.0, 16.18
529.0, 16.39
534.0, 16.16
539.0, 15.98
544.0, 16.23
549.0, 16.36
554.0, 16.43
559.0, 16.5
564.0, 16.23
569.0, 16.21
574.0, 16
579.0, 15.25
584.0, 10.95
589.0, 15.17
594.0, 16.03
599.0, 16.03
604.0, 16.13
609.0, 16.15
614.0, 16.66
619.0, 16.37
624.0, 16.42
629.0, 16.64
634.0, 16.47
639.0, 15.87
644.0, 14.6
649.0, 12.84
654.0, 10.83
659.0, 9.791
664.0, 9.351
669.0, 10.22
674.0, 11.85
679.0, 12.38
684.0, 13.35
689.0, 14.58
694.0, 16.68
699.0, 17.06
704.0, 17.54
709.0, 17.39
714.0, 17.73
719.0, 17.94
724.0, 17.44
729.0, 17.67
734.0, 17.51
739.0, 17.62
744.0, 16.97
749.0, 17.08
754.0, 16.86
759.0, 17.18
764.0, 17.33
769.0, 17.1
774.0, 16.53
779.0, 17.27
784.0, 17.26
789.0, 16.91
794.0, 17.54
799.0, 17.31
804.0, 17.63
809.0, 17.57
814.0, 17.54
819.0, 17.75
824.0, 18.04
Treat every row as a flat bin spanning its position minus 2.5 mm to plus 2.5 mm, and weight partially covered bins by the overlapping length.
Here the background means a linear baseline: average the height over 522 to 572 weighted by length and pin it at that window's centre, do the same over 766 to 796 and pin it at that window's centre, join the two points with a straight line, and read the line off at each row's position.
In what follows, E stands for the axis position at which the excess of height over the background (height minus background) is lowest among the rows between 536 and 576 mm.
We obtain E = 574.0 mm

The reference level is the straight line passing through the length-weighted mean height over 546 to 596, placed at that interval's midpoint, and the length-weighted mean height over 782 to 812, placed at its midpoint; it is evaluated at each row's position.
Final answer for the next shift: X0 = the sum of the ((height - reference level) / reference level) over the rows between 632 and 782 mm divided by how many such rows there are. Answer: -0.07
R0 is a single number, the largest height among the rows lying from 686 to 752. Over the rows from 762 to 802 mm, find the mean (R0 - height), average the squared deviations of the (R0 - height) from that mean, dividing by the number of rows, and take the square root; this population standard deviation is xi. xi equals 0.29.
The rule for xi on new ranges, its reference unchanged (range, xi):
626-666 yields 2.82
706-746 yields 0.27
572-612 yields 1.65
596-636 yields 0.22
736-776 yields 0.30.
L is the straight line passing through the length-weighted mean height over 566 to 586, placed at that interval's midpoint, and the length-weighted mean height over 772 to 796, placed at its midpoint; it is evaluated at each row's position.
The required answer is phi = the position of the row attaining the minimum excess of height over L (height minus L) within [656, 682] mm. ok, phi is 664.0 mm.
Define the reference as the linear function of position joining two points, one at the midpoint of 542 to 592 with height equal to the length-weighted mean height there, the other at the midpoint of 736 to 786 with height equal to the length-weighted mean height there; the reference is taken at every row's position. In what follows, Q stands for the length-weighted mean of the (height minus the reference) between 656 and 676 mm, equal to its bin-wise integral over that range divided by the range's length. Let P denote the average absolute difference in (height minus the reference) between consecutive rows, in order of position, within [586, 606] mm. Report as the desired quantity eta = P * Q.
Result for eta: -1.9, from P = 0.3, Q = -6.1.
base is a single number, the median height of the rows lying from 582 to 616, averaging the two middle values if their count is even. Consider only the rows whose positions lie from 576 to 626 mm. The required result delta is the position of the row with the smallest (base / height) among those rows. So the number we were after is 614.0 mm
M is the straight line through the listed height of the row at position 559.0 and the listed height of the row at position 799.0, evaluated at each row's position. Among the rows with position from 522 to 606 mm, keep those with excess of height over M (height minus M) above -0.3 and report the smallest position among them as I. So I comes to 524.0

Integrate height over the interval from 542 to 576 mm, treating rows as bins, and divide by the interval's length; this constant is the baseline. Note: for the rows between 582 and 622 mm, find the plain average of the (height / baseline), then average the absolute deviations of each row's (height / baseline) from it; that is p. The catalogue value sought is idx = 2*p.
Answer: 0.15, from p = 0.073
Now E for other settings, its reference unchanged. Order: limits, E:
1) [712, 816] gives 774.0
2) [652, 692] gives 664.0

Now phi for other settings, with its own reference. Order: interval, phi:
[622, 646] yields 644.0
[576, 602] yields 584.0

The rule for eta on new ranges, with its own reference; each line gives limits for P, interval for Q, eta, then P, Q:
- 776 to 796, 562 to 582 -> 0.1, 0.3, 0.2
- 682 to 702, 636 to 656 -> -3.0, 1.2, -2.5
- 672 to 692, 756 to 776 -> -0.1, 0.9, -0.1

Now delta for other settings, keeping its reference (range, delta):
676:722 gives 719.0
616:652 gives 629.0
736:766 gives 739.0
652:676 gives 674.0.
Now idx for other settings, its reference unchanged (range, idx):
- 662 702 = 0.27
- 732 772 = 0.03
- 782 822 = 0.03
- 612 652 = 0.12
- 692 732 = 0.04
